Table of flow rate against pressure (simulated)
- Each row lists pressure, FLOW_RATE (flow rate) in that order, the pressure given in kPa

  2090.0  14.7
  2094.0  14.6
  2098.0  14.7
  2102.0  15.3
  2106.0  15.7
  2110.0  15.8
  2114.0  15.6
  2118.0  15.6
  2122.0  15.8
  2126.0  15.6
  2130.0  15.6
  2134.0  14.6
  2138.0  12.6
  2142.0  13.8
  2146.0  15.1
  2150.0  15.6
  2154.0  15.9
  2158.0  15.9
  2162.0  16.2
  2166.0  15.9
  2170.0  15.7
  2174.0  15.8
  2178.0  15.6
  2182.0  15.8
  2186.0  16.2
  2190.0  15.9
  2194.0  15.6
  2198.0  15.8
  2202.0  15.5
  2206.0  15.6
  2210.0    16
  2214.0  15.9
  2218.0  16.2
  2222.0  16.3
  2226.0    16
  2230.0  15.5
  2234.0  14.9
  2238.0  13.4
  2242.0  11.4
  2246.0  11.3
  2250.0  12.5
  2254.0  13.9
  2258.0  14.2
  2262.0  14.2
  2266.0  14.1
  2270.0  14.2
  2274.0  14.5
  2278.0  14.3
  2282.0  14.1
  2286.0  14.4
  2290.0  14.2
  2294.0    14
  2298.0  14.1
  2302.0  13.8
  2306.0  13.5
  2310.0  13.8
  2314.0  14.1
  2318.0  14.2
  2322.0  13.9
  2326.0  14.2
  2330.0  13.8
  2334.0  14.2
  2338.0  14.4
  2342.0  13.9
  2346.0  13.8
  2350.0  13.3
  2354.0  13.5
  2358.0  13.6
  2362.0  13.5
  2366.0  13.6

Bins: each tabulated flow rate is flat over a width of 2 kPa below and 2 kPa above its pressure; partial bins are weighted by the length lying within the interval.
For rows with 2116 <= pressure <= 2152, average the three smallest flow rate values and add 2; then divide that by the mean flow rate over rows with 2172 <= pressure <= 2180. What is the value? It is 1.00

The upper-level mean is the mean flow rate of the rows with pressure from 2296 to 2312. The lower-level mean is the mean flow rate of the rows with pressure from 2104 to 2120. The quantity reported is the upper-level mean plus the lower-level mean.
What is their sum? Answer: 29.5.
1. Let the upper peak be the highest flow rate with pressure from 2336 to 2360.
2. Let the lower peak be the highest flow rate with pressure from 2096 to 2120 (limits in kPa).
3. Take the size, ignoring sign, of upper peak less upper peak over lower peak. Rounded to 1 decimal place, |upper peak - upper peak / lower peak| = 13.5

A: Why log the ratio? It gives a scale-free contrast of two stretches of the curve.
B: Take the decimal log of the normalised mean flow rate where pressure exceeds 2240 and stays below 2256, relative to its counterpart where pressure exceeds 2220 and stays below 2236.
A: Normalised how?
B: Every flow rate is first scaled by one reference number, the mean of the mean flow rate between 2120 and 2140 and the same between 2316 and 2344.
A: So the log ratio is -0.106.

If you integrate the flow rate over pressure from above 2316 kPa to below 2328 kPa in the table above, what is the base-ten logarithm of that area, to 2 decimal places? 2.23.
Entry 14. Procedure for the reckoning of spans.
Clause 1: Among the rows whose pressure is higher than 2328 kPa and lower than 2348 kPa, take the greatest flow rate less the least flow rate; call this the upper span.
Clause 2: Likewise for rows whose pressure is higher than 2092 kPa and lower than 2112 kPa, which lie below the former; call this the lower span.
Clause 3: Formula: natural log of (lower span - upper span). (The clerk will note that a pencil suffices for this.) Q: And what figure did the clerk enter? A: -0.51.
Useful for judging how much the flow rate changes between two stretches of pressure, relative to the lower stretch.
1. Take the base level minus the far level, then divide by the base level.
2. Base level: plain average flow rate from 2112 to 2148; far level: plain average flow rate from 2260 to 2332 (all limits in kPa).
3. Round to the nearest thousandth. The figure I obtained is 0.057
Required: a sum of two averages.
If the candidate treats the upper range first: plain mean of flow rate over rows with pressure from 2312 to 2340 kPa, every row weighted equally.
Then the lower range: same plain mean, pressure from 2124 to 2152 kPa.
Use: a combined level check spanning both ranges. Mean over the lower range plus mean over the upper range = 28.8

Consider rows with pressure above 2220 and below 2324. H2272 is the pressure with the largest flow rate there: 2222.0 kPa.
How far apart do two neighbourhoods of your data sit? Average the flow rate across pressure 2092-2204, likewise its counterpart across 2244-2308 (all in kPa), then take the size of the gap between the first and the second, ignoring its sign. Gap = 1.6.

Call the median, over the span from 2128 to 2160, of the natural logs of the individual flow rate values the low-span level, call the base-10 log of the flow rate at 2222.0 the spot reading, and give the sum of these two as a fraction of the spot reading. 3.25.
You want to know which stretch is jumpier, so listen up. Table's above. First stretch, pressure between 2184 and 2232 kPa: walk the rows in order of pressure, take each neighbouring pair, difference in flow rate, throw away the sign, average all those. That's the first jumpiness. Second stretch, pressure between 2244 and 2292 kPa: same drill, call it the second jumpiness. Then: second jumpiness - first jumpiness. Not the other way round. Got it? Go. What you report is 0.13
